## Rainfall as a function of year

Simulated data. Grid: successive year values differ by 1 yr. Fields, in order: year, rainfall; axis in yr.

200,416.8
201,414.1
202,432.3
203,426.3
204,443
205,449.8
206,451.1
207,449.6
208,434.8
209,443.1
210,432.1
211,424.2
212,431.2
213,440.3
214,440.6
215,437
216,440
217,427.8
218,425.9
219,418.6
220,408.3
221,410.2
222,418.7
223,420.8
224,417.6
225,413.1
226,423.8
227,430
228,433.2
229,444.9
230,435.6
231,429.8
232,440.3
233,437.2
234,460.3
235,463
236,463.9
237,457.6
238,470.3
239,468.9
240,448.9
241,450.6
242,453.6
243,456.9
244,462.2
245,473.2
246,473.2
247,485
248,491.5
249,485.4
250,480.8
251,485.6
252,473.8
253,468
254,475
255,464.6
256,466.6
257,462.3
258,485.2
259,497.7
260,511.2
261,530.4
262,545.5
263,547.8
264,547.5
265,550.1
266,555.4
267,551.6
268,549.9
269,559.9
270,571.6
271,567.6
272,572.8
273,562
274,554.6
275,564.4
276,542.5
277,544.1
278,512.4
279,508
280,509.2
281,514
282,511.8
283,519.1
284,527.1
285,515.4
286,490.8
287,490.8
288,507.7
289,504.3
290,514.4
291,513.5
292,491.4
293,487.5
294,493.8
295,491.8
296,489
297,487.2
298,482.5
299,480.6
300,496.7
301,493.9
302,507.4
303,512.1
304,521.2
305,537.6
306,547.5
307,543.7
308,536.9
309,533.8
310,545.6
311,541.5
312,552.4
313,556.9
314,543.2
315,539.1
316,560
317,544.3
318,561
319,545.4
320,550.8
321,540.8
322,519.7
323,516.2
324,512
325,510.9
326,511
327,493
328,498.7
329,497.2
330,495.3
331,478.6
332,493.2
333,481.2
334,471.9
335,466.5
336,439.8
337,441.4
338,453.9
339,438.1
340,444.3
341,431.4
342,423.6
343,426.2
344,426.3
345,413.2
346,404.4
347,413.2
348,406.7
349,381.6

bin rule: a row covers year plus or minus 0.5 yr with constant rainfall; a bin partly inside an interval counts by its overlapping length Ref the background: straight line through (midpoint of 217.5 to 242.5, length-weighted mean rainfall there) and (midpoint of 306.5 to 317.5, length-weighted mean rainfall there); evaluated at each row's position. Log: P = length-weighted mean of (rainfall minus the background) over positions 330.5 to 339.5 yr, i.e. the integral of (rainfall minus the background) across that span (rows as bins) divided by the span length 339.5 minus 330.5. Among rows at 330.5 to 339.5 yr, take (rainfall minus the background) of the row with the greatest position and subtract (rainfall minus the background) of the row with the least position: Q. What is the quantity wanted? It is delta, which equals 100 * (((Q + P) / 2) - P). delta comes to 3082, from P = -113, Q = -51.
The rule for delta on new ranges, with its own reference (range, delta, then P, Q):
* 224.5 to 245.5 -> 1491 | 4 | 34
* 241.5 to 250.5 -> 98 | 15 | 17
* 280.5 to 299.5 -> -2062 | -16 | -57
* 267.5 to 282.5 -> -5134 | 46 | -56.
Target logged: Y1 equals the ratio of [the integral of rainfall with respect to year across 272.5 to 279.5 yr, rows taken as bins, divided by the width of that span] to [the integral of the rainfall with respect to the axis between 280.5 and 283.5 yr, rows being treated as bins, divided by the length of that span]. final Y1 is 1.05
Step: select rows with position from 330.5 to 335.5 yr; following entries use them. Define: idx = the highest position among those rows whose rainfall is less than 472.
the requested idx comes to 335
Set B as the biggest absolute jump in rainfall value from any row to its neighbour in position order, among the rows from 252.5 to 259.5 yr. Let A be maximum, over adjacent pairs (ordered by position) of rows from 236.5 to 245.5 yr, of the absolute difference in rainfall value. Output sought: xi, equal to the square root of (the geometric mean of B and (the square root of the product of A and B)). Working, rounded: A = 20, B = 22.9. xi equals 4.71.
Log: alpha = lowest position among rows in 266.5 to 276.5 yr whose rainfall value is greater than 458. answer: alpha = 267 yr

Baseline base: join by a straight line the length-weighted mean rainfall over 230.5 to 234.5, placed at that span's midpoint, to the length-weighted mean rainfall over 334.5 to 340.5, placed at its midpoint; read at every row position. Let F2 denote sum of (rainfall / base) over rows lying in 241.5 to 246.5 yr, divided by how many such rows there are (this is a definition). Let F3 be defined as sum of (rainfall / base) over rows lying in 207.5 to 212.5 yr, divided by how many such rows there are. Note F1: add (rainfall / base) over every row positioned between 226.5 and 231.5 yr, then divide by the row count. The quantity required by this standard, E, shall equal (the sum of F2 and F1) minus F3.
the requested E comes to 1.05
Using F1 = 0.98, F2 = 1.05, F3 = 0.98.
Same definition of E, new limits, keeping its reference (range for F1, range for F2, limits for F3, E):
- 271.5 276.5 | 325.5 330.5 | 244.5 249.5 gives 1.29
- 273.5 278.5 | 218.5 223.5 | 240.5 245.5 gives 1.13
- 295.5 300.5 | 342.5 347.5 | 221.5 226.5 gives 1.08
